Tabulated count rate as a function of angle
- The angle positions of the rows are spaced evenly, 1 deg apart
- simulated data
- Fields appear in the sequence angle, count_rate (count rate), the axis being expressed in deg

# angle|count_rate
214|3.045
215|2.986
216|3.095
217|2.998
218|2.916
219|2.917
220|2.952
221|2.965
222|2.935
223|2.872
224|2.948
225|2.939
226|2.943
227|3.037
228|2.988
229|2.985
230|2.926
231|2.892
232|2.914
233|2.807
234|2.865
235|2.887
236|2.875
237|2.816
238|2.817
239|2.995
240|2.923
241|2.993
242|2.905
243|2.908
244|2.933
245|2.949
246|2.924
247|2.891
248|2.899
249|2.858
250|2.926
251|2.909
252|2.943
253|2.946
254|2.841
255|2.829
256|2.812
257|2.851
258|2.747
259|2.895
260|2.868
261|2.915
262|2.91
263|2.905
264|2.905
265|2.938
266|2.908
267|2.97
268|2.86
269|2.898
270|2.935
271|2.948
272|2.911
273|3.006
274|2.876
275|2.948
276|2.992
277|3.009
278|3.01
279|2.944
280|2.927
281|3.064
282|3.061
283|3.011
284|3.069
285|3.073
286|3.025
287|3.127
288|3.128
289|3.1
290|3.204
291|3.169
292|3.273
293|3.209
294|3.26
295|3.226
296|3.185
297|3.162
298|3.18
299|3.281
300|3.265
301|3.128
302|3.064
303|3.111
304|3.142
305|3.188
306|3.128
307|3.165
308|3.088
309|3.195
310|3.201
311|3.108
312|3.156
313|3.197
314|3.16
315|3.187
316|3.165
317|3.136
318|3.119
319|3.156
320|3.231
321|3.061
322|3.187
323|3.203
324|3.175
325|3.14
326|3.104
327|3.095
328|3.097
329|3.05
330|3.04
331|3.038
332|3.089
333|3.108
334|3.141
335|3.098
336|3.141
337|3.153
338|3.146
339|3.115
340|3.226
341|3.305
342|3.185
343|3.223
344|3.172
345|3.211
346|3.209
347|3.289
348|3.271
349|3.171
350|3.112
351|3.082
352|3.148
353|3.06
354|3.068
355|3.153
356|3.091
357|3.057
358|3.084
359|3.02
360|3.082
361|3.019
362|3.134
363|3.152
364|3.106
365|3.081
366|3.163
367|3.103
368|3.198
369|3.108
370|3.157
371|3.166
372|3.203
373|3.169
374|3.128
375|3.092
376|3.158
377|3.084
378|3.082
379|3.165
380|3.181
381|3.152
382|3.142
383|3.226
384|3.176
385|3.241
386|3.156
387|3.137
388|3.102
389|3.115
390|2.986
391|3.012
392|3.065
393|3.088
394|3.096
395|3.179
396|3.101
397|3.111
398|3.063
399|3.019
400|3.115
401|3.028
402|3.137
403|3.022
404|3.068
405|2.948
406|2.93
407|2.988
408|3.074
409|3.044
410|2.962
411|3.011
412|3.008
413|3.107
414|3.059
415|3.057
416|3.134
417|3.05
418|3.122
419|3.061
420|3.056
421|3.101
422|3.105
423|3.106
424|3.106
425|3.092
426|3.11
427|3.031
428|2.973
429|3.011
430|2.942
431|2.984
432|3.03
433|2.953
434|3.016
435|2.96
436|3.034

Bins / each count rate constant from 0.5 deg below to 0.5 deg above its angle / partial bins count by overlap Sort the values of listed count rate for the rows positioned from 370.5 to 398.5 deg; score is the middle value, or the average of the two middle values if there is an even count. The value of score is 3.13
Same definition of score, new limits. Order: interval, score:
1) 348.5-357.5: 3.09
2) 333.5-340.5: 3.14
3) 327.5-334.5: 3.09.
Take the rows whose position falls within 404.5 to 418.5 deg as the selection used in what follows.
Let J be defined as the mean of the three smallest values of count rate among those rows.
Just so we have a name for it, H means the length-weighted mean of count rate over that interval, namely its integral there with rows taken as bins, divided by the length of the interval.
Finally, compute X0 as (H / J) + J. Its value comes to 3.98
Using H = 3.04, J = 2.95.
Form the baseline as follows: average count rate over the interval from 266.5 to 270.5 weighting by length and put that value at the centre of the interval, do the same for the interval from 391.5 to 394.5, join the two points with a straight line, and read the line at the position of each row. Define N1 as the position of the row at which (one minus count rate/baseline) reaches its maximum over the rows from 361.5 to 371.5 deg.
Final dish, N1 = 365 deg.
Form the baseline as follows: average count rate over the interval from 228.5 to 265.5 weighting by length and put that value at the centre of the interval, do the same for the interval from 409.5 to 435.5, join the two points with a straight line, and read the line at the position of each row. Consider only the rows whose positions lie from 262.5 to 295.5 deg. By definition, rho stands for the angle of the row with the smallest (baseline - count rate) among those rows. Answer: 292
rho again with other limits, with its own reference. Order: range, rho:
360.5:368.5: 368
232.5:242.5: 239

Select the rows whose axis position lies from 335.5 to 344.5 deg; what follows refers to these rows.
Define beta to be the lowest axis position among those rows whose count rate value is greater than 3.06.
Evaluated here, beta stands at 336 deg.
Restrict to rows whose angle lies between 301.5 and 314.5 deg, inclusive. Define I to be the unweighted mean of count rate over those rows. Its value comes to 3.15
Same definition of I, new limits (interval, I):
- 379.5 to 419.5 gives 3.08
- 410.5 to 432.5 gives 3.06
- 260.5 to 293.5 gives 3.01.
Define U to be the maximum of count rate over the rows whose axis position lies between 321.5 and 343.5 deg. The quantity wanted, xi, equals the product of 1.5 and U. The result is 4.96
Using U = 3.305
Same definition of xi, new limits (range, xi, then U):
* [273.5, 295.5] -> 4.91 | 3.273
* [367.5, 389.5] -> 4.86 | 3.241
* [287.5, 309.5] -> 4.92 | 3.281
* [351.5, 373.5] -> 4.80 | 3.203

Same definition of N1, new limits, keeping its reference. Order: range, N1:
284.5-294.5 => 286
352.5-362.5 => 361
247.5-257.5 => 256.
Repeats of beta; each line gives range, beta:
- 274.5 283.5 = 281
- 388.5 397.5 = 389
